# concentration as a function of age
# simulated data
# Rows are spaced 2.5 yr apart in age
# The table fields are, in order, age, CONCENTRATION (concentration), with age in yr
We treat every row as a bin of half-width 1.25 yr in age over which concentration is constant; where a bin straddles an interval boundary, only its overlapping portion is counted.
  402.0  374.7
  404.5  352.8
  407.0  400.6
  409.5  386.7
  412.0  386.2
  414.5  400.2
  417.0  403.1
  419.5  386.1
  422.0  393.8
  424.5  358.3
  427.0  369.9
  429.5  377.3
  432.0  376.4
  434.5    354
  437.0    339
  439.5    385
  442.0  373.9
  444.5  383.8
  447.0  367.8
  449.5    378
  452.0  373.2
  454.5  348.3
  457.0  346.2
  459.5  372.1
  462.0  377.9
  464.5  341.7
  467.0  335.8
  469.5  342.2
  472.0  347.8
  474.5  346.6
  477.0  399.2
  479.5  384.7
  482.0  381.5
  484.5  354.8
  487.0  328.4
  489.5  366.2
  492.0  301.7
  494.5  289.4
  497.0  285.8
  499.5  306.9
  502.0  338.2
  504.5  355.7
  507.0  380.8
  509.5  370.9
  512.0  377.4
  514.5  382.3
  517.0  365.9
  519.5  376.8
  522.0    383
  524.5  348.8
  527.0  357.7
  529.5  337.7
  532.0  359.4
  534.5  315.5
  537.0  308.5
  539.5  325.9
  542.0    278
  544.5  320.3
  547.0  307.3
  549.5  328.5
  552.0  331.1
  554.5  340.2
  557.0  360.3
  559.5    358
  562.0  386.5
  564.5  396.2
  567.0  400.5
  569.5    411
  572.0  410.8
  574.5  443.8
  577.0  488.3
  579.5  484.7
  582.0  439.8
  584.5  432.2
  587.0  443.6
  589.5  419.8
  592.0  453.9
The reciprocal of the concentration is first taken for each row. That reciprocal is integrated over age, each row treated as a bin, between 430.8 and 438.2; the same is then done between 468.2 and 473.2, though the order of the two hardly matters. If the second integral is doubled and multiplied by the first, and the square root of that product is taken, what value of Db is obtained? 0.025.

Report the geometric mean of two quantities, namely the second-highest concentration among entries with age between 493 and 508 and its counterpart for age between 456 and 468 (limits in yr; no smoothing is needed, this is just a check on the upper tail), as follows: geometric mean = 364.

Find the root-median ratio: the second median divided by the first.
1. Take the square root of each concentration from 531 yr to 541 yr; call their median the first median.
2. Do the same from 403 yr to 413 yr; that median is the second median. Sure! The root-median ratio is 1.10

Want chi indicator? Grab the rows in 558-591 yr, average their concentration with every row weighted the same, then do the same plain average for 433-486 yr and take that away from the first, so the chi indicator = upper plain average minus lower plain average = 61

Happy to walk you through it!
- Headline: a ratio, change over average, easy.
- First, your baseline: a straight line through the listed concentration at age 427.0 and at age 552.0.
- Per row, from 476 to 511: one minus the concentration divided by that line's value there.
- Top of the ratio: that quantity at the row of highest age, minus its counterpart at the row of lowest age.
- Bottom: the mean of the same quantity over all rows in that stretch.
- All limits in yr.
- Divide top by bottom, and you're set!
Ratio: 5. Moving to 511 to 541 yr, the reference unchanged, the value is -3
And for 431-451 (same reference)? 2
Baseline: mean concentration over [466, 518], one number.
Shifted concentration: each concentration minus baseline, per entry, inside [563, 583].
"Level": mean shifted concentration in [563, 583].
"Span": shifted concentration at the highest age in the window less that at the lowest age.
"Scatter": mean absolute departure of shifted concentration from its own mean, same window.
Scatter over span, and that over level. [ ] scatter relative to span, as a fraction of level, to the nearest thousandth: 0.008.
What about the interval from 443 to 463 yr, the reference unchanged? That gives -0.097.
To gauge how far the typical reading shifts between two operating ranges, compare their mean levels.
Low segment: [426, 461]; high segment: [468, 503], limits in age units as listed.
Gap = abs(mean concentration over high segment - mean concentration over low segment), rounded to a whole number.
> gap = 27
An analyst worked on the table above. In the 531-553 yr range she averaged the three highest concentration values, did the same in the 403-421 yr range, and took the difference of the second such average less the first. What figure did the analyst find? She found 62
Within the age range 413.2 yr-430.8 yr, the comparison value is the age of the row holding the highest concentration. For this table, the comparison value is 417.0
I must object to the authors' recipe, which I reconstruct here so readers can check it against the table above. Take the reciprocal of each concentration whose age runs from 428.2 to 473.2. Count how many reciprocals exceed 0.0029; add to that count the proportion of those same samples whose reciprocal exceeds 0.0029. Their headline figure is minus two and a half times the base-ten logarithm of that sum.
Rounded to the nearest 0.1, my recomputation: -1.6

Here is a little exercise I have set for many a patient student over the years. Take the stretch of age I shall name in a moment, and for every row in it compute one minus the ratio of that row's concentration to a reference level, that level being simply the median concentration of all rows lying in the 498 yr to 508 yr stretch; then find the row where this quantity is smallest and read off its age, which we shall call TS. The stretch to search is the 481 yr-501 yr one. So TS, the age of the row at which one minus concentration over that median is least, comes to 482.0 yr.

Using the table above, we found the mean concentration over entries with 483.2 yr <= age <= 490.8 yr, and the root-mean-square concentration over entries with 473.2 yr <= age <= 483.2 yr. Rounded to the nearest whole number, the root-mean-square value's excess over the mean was 29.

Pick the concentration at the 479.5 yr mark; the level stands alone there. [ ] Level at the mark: 384.7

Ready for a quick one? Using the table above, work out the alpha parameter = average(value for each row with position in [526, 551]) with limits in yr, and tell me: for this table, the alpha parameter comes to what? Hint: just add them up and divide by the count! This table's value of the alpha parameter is 324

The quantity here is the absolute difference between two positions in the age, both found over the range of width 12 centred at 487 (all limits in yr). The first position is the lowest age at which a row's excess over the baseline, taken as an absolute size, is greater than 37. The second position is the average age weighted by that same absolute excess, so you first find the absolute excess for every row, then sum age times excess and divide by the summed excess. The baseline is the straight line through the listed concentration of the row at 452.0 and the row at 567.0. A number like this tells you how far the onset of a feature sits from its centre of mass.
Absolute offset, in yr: 2.1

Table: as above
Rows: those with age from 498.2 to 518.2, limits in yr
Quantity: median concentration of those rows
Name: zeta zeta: 368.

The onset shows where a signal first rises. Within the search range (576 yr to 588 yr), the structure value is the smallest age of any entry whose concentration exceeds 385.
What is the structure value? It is 577.0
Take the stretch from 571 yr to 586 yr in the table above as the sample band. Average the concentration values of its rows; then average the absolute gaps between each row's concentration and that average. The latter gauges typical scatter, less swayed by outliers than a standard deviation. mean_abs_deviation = 24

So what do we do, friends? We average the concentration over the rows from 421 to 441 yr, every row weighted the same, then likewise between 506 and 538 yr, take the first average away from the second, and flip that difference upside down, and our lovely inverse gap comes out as -0.10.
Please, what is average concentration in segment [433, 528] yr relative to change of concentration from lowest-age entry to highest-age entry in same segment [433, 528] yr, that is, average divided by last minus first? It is 96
